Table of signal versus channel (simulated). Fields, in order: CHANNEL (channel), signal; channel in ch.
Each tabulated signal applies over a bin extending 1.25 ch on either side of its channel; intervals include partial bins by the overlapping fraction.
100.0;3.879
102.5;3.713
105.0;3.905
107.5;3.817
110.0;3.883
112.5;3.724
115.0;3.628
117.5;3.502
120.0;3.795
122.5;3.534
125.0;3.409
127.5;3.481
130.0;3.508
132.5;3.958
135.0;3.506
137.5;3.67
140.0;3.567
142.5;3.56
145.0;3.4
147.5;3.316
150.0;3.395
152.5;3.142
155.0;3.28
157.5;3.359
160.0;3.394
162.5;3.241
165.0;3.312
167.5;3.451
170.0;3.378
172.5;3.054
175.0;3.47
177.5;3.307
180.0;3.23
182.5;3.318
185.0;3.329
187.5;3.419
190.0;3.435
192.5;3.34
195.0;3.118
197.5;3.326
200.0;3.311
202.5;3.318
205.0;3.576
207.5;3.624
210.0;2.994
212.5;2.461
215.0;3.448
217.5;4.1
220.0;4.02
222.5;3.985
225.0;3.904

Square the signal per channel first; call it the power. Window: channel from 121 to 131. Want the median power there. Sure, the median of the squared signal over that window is 12.2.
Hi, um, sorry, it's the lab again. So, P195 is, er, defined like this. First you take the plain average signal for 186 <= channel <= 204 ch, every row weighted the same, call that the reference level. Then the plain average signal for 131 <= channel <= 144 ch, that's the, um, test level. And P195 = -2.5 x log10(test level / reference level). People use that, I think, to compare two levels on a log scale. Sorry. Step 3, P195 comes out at -0.10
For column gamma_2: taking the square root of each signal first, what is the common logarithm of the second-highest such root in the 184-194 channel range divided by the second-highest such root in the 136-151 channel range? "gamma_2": -0.009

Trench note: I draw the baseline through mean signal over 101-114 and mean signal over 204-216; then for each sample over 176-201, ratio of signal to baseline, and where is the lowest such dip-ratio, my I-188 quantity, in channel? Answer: 195.0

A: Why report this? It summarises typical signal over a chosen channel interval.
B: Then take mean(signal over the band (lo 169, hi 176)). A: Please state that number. 3.3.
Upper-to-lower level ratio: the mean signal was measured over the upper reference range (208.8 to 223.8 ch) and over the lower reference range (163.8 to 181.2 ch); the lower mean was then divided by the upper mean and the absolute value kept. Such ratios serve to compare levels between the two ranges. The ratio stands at 0.95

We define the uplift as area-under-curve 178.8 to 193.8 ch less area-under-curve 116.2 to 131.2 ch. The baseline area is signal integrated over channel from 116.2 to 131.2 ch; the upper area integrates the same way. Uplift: -2.9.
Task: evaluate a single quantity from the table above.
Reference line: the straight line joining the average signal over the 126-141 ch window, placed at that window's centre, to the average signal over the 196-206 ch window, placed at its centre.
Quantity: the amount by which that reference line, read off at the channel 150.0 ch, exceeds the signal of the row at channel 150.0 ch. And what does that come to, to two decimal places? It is 0.16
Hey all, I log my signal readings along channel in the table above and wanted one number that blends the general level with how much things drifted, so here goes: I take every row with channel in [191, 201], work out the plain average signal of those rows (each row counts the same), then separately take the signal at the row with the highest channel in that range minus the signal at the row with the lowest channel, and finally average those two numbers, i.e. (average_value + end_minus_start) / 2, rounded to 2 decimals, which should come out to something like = 1.62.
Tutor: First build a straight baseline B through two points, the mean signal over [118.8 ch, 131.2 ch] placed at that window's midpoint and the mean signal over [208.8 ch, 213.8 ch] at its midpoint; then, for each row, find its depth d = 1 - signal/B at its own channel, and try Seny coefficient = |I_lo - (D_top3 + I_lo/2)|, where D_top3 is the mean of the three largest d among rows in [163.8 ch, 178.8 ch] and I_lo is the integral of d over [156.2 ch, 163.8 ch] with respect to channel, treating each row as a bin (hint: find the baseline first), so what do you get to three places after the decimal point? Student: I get 0.099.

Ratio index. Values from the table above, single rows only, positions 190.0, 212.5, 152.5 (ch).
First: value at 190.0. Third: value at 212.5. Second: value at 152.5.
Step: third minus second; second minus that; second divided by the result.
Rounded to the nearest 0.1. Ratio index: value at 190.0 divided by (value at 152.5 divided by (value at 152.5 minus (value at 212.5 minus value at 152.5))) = 4.2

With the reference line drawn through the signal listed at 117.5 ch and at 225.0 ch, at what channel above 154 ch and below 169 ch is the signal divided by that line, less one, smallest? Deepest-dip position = 162.5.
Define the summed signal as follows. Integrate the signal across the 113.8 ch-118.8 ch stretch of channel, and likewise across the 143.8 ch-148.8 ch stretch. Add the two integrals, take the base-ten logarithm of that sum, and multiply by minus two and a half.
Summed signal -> -3.85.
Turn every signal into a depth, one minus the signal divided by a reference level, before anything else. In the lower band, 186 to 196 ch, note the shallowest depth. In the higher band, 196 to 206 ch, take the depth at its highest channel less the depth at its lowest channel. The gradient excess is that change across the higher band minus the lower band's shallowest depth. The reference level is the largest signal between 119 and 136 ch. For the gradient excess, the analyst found -0.20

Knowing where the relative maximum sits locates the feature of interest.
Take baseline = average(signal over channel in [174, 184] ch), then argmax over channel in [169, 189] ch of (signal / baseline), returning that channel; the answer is 175.0 ch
